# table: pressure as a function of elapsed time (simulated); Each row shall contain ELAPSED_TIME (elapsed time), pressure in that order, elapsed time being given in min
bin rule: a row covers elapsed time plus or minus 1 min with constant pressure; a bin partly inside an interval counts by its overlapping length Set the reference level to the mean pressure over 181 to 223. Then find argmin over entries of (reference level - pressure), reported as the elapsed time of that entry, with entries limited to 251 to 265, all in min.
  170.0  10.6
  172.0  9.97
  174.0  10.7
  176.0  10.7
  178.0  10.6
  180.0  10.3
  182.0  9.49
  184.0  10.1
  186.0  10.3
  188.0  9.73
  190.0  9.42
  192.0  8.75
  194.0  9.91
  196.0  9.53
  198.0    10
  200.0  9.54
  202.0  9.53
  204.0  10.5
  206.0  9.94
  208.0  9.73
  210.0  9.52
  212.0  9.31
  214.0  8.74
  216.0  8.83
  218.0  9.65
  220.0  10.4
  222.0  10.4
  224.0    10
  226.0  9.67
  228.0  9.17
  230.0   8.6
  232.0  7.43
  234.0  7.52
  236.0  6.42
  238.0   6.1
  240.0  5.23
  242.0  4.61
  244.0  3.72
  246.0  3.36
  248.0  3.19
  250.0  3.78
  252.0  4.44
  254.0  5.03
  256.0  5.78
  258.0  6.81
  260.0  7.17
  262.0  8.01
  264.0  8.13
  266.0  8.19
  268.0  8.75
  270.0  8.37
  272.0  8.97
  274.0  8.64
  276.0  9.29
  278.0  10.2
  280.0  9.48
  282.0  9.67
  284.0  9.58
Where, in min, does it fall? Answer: 264.0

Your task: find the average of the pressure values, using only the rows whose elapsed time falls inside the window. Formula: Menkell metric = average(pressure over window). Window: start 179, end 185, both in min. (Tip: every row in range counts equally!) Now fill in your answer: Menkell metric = 10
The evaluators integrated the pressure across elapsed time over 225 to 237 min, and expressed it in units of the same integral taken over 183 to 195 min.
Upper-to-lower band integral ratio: 0.84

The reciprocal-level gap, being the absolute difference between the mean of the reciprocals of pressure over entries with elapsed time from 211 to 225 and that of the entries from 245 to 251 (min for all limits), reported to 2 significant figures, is 0.19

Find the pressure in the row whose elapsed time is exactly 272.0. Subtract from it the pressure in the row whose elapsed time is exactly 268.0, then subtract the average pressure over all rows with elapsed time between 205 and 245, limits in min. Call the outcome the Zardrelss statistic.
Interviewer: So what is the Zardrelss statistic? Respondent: -8.0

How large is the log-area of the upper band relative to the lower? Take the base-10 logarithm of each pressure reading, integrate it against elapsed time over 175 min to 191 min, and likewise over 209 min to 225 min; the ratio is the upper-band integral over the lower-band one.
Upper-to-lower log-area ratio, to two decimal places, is 0.98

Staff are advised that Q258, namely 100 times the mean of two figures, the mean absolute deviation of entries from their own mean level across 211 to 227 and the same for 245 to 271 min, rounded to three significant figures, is 116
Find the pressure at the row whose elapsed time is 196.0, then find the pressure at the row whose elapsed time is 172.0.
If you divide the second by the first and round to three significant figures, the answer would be 1.05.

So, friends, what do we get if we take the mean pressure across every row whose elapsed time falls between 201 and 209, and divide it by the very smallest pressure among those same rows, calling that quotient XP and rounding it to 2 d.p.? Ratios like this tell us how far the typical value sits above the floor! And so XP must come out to 1.04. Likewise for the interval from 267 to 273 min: 1.04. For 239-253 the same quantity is 1.27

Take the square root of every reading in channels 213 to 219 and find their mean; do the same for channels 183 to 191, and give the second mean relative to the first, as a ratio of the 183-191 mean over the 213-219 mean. 1.04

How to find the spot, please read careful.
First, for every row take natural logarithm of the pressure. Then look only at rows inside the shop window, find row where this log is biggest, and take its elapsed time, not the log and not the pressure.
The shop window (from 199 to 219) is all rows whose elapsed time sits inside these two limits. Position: 204.0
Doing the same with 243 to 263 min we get 262.0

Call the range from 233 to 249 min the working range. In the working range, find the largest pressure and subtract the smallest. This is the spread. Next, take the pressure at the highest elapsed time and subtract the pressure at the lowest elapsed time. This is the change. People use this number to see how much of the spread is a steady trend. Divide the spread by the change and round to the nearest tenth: -1.0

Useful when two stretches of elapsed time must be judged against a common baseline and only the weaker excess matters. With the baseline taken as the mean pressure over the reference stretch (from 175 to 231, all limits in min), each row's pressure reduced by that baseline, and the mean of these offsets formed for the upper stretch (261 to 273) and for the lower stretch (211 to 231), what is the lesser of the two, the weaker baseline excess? -1.3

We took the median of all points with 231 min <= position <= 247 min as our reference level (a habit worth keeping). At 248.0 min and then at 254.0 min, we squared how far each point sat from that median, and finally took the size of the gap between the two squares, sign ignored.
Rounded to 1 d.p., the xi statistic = 5.7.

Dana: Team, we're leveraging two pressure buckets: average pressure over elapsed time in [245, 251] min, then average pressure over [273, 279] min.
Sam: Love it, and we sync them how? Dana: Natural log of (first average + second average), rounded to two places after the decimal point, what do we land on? 2.55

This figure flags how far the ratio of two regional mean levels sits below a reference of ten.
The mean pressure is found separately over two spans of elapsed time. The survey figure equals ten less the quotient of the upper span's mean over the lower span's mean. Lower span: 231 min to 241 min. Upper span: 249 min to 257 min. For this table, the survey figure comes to 9.27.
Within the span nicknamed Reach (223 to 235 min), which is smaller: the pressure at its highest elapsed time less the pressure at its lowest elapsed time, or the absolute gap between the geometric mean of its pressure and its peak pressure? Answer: -2.5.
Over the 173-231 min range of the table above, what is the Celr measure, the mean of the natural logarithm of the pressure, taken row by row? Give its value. 2.28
